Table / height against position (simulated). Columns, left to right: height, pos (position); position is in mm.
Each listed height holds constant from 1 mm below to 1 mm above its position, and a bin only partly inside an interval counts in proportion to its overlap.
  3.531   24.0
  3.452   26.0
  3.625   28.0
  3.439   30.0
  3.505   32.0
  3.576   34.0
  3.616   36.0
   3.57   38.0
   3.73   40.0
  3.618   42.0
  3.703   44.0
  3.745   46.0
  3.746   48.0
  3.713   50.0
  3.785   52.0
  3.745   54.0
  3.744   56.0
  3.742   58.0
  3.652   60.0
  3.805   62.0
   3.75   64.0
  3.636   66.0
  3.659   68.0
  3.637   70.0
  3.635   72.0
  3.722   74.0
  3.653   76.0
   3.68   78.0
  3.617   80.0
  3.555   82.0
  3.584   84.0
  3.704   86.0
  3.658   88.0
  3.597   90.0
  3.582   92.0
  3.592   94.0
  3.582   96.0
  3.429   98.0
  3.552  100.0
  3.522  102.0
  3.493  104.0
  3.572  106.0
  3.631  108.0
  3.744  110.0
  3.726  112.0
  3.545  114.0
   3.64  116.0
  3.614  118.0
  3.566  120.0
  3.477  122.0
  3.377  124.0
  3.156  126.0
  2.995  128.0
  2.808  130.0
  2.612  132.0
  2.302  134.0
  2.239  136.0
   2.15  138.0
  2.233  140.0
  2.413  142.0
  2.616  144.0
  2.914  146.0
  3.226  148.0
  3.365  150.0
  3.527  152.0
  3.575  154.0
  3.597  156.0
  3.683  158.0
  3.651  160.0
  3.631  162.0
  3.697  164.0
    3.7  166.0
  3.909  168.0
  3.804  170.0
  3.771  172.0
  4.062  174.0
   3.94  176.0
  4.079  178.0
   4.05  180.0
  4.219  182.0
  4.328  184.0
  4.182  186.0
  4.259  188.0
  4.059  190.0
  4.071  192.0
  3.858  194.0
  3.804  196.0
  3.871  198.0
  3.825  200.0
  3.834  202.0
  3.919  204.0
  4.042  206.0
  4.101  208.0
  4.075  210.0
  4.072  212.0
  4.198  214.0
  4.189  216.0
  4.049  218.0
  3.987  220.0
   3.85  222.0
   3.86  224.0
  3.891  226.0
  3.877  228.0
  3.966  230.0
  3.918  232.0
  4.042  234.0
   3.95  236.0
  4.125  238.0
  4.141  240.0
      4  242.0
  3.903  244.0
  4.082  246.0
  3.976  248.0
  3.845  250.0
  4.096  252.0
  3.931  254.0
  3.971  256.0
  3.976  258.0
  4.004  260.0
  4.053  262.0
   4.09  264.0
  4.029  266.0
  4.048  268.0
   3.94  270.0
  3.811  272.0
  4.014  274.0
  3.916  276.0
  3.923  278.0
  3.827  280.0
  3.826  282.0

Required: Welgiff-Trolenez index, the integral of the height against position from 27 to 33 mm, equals 21.1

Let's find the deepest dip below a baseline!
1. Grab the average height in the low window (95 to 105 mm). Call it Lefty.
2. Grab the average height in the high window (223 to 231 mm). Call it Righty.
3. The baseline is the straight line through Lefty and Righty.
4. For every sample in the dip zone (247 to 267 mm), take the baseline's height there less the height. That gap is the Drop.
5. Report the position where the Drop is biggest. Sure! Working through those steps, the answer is 250.0 mm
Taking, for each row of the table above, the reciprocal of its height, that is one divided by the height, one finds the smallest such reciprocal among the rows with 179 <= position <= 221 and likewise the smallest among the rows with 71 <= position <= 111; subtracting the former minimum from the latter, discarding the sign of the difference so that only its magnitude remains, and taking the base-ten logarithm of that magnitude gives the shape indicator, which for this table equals -1.44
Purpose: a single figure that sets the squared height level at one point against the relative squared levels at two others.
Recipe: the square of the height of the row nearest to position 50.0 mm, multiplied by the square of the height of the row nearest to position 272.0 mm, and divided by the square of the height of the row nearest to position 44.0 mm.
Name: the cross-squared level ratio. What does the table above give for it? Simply 14.6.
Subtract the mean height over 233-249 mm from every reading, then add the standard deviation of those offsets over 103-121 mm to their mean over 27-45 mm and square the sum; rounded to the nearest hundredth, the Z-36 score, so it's 0.12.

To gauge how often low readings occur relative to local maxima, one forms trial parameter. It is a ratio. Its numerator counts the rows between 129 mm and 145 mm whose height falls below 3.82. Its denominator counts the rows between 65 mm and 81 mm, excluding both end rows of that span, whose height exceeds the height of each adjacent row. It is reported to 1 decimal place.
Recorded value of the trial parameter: 2.7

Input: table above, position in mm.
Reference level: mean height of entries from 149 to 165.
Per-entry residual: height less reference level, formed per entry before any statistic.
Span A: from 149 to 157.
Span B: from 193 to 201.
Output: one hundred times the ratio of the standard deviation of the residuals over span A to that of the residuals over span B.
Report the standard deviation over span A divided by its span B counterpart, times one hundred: 343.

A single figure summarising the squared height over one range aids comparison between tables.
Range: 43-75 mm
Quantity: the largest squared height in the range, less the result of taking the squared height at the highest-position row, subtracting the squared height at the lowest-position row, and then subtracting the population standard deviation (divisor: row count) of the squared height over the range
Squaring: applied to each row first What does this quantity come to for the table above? 15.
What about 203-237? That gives 18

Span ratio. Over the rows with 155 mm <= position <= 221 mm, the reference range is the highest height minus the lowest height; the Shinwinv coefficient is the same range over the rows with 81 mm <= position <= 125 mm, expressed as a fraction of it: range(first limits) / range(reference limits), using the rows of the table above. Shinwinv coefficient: 0.50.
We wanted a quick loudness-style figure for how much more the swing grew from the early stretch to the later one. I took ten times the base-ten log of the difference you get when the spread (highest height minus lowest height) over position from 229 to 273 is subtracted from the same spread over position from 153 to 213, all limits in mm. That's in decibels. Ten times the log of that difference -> -3.7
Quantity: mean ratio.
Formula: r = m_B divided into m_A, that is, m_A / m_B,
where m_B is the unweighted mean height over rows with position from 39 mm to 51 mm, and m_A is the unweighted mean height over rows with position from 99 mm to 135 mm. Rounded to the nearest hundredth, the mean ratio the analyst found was 0.90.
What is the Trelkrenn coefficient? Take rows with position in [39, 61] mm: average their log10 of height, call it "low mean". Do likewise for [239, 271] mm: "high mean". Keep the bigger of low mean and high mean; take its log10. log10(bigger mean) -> -0.220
